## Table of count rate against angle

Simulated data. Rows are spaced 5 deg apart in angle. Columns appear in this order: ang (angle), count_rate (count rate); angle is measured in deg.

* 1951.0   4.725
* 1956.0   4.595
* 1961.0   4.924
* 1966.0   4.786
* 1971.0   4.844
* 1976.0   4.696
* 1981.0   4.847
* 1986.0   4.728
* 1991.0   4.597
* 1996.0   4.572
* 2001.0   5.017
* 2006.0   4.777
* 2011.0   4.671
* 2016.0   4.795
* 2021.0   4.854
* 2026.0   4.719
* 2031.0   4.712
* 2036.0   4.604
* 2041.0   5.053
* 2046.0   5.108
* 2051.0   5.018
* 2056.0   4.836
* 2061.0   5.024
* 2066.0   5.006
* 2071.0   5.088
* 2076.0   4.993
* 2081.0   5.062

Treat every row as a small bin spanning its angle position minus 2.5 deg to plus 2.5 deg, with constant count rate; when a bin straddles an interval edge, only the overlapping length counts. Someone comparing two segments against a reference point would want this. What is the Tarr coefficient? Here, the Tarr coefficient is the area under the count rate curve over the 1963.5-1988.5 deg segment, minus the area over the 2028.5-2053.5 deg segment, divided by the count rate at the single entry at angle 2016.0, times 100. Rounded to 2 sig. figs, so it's -62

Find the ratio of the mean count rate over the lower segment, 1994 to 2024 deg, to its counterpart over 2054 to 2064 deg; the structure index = 0.97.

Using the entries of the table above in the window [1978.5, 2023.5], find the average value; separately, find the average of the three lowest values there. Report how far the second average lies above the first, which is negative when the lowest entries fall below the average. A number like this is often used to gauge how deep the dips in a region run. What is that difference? -0.15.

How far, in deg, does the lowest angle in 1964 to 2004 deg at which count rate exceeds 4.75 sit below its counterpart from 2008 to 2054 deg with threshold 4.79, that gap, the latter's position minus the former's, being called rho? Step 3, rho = 50 deg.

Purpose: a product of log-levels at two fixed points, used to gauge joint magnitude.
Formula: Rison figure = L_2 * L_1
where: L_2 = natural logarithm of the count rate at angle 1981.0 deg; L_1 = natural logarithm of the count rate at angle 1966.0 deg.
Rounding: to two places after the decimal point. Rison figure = 2.47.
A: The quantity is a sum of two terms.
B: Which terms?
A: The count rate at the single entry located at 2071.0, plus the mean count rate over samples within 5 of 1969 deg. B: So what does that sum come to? 9.90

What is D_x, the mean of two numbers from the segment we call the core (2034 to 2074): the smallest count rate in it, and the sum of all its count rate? 22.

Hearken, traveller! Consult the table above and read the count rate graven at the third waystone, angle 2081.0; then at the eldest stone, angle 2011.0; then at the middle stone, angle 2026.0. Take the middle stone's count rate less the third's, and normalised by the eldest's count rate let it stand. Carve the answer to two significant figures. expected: -0.073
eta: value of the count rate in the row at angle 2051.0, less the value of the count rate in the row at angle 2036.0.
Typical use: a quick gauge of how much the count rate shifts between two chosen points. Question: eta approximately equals 0.4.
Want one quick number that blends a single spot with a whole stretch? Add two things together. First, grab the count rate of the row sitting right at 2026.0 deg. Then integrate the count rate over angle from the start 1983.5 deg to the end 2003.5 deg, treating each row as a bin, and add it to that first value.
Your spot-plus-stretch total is 99.3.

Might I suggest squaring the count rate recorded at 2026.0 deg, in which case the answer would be 22.3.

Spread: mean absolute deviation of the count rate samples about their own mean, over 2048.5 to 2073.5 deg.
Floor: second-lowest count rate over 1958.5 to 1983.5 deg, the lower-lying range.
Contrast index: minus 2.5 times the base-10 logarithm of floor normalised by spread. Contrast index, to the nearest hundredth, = -4.70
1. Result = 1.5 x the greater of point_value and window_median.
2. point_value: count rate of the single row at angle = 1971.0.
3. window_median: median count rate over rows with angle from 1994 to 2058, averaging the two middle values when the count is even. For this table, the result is 7.27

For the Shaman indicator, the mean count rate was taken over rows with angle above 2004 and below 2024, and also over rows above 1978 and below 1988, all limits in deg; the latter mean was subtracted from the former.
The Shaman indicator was -0.013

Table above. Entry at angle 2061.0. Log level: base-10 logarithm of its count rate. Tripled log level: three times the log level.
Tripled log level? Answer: 2.10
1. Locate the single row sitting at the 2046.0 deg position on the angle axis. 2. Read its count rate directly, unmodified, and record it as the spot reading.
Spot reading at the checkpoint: 5.108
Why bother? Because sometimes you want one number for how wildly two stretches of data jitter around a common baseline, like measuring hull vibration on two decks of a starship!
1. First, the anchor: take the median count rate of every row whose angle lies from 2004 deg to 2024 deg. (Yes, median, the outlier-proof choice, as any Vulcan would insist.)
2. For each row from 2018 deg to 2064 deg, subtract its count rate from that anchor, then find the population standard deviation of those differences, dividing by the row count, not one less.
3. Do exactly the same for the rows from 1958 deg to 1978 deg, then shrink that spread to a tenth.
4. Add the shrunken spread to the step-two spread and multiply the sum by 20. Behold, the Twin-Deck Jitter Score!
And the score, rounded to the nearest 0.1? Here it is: 3.5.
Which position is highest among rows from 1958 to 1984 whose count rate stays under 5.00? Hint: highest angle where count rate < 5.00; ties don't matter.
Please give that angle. 1981.0 deg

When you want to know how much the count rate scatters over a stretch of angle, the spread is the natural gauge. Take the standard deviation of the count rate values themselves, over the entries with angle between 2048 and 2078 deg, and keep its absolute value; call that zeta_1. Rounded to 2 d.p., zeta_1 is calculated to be 0.08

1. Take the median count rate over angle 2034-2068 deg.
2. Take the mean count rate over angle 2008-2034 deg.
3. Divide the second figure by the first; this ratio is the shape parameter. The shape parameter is 0.95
